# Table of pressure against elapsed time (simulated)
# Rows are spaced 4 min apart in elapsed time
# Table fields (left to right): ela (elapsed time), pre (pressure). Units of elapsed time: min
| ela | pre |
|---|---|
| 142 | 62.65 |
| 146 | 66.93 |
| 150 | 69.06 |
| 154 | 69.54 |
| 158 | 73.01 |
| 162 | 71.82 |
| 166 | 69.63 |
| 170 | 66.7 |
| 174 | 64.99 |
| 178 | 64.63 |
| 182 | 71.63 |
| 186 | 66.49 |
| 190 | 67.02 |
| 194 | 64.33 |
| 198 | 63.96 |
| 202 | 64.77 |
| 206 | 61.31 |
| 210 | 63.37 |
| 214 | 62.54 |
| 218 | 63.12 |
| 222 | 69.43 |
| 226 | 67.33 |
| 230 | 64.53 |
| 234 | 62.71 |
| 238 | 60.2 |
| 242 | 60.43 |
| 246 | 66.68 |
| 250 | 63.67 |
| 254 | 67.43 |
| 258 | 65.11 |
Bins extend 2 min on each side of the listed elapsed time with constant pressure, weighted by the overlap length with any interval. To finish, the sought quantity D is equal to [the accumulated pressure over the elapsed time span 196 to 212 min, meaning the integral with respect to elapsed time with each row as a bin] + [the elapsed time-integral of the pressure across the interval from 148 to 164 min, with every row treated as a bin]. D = 2147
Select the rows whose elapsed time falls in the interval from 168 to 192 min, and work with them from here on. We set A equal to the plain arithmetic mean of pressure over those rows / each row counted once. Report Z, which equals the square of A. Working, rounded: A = 67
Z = 4477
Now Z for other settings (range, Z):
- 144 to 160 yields 4849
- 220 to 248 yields 4157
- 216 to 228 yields 4439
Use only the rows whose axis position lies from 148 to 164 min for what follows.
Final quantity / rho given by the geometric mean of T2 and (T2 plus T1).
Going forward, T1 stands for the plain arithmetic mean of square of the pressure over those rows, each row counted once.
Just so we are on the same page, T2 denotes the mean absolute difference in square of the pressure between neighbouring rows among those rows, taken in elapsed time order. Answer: 1135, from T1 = 5023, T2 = 245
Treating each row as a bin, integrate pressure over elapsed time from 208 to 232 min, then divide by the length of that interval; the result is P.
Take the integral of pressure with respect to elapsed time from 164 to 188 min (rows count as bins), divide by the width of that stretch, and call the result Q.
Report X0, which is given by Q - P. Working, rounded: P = 65.1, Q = 67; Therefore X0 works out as 2.3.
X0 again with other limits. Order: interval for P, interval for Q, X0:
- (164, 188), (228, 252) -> -4.3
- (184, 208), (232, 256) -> -1.1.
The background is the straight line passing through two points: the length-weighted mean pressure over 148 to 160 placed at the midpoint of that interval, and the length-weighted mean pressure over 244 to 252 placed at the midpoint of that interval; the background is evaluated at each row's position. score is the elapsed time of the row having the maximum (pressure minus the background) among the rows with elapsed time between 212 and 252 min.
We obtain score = 222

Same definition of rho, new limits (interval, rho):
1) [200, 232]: 1234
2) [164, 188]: 1529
